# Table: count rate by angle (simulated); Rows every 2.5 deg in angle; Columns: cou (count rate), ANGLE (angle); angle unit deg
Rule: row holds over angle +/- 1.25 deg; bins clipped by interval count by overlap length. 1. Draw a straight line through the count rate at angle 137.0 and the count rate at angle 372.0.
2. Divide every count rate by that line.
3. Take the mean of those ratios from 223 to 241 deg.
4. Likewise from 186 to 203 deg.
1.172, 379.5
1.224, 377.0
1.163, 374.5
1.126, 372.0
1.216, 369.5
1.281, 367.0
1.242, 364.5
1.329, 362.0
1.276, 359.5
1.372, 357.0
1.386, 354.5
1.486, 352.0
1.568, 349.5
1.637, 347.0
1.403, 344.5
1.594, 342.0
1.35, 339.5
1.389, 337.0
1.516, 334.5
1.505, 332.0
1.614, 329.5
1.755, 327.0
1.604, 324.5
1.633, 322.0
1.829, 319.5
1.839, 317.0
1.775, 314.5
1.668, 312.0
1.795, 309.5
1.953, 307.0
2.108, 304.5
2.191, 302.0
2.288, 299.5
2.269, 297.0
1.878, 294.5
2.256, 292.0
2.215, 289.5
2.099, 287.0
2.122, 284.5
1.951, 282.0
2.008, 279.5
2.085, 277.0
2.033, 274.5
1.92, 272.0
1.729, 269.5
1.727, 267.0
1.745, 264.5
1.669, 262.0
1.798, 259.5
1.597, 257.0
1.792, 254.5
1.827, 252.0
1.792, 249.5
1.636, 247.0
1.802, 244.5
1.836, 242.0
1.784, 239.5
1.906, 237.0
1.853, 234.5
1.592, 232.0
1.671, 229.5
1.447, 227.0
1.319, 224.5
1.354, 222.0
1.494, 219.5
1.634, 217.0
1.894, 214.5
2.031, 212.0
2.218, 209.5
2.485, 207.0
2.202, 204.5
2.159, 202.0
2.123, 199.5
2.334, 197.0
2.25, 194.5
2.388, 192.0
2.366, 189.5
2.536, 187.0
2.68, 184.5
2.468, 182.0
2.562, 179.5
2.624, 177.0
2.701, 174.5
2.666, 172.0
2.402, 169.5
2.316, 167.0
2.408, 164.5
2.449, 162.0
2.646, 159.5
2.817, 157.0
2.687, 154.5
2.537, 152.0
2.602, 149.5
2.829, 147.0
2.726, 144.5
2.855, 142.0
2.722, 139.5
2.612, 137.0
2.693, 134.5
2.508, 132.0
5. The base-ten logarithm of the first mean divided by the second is -0.10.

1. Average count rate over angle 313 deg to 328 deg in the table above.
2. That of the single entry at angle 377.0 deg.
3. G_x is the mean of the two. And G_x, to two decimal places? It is 1.48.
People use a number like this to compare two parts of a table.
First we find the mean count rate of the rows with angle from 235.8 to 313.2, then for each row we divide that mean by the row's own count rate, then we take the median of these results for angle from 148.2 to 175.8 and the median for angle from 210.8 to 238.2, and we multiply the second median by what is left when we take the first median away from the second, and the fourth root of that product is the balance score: 0.85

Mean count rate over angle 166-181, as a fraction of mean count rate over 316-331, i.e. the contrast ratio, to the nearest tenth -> 1.5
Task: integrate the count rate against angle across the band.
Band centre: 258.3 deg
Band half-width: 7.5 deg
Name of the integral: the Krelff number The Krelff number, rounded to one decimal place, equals 26.1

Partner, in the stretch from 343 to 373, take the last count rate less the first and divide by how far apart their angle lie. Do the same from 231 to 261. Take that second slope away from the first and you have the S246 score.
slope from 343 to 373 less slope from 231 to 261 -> -0.018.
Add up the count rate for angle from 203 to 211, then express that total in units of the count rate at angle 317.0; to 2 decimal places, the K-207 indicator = 3.75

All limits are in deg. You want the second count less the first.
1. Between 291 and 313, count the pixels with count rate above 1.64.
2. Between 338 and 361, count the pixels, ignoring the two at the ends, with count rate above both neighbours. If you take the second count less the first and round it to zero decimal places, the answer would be -7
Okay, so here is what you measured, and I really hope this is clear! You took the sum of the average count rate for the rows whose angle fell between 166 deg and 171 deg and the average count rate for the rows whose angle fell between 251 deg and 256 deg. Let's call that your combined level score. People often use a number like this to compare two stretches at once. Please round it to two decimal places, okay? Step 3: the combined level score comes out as 4.17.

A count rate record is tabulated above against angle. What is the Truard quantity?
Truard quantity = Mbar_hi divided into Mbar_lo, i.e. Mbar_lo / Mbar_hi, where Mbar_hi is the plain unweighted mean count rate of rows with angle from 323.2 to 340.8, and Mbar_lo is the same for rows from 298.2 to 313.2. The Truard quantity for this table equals 1.3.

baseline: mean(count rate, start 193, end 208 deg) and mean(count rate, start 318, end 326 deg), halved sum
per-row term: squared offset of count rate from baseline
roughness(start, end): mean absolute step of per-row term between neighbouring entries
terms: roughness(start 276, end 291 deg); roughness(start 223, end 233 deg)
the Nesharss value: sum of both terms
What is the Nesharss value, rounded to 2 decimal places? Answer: 0.15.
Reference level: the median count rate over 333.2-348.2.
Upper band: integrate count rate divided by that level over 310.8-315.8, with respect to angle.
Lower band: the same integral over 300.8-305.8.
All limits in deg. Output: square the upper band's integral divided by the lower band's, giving 0.64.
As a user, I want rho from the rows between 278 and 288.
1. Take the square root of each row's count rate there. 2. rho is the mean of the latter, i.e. 1.43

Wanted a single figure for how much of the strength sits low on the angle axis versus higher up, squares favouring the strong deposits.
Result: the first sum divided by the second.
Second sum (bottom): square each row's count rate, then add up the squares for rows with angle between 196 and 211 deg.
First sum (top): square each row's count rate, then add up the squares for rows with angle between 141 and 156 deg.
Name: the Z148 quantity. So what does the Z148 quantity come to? 1.4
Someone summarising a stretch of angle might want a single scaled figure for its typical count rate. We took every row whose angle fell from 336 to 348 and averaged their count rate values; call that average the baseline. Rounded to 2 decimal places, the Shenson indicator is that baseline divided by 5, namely 0.29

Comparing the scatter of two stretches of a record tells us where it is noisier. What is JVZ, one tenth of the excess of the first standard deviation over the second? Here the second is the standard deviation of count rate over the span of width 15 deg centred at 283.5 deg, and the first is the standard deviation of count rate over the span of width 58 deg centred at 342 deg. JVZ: 0.010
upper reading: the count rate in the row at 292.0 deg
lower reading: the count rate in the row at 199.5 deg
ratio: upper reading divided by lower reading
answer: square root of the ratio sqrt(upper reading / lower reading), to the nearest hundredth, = 1.03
